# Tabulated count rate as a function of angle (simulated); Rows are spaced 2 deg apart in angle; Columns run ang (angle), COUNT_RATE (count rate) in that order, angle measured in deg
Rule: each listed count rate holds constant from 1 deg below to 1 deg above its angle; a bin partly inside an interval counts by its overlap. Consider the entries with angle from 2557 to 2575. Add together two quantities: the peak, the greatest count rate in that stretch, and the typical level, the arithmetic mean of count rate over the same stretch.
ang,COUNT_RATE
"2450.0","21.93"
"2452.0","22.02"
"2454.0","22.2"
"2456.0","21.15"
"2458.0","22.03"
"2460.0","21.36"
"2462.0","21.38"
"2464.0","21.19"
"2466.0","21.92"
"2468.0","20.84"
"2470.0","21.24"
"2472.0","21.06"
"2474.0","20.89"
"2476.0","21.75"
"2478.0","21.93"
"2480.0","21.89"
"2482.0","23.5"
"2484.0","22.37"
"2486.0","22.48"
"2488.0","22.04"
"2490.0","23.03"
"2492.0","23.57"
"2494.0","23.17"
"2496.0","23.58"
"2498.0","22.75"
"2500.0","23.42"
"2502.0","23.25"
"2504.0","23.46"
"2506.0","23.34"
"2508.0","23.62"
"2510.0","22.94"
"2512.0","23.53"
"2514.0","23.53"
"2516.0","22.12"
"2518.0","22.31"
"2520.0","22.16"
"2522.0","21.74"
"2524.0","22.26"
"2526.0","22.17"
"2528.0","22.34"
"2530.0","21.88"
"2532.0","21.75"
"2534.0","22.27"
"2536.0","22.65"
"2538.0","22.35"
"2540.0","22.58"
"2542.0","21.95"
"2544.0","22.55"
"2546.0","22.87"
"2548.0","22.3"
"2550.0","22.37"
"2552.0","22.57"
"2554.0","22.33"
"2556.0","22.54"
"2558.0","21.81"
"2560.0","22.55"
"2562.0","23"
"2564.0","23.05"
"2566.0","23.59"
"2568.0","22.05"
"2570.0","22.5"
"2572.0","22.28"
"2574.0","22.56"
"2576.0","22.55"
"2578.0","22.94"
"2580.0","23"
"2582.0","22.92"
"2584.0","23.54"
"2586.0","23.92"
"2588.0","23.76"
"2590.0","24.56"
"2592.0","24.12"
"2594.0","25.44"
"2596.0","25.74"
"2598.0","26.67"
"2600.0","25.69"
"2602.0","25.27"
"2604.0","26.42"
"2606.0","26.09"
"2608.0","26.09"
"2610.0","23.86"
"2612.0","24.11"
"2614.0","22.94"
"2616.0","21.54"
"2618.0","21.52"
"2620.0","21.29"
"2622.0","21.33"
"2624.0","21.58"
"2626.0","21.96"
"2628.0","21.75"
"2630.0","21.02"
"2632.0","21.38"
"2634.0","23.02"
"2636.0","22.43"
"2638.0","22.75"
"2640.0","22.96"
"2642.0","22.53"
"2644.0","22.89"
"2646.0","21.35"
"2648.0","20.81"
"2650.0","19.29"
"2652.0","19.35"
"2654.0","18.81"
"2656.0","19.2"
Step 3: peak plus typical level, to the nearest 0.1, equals 46.2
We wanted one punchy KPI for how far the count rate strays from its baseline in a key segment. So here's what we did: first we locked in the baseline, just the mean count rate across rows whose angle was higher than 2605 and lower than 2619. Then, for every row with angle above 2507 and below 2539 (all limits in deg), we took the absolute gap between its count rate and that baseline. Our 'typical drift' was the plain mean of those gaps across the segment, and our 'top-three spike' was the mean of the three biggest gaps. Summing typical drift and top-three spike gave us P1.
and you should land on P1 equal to 3.2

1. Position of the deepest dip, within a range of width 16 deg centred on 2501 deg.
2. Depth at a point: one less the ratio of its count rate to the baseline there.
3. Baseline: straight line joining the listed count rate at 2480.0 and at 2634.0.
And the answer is 2498.0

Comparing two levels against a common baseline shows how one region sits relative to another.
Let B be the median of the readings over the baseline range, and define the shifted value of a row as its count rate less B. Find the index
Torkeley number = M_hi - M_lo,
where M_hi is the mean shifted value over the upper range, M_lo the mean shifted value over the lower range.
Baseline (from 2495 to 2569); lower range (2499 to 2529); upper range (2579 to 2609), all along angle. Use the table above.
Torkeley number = 2.1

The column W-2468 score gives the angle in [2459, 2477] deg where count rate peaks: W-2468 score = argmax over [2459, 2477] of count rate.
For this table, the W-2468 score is 2466.0 deg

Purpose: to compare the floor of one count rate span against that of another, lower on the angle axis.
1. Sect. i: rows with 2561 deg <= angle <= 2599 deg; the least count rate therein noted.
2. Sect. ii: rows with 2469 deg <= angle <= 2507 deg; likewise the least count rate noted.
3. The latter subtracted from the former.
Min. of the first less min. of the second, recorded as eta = 1.2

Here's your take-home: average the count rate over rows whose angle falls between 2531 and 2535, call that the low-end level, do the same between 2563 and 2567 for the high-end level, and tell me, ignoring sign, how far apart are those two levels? 1.3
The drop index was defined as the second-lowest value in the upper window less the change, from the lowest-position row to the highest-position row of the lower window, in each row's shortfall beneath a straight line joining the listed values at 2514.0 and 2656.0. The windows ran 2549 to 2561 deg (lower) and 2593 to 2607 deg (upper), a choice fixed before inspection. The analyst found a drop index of 25.9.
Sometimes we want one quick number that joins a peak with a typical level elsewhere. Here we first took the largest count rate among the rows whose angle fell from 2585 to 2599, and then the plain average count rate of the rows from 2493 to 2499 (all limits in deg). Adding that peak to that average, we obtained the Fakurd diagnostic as 49.8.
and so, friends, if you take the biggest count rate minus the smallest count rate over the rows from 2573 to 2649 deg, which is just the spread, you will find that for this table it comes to 5.9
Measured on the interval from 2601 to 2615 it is 3.5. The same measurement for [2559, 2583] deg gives 1.5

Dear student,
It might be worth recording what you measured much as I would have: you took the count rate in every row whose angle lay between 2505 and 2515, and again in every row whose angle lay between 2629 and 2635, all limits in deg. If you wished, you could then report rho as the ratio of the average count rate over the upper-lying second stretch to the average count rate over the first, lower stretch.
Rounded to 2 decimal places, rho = 0.93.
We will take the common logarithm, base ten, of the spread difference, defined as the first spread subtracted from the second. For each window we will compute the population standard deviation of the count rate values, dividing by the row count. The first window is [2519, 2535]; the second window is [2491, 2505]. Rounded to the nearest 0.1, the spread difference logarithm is -1.4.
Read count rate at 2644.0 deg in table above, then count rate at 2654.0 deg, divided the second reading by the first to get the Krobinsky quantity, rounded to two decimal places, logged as 0.82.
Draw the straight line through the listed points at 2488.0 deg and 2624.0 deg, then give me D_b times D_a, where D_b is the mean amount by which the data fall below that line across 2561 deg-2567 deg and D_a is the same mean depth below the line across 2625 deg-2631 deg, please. 0.0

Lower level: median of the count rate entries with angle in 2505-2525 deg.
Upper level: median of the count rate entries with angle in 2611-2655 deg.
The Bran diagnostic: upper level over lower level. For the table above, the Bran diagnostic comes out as 0.95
